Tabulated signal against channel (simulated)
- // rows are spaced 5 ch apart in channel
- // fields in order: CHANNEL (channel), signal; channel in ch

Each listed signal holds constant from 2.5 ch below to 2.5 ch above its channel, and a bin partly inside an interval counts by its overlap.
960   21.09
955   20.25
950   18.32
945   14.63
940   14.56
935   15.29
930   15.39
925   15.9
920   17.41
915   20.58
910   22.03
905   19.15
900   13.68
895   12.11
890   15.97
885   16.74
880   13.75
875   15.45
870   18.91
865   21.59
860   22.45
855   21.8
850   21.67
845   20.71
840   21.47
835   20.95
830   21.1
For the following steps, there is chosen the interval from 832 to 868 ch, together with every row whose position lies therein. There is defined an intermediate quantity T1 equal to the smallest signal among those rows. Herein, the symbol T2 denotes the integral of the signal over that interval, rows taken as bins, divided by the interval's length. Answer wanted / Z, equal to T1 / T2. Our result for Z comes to 0.96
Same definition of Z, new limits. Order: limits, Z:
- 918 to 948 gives 0.94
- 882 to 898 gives 0.81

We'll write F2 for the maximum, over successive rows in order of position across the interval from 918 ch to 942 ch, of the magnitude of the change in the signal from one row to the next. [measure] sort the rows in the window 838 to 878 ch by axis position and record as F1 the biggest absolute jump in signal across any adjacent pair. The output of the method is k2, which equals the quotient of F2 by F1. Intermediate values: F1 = 3.46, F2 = 1.5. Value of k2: 0.44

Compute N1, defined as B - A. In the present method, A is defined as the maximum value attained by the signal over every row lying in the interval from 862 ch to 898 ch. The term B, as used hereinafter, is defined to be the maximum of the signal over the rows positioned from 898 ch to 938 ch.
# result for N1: 0.4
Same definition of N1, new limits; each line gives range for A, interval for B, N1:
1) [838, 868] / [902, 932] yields -0.4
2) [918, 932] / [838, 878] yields 5.0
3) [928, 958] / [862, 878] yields 1.3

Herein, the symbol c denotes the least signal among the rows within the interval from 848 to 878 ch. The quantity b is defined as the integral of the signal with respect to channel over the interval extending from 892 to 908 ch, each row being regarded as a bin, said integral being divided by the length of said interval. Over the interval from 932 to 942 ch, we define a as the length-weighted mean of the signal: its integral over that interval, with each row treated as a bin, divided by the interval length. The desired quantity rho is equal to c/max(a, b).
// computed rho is 1.01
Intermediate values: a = 15.0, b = 15.2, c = 15.45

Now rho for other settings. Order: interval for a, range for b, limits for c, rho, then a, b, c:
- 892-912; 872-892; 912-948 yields 0.88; 16.6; 15.6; 14.56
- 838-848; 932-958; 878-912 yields 0.57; 21.1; 16.7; 12.11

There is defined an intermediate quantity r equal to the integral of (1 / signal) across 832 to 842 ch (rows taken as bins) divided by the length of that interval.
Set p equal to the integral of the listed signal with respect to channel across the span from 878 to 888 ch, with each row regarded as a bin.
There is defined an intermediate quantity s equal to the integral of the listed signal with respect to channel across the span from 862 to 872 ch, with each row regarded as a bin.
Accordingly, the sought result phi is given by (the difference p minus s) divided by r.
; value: -1074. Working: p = 154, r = 0.047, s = 204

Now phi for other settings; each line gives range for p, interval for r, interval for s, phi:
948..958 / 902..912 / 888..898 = 1095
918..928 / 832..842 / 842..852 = -980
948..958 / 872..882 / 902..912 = -111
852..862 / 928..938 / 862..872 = 254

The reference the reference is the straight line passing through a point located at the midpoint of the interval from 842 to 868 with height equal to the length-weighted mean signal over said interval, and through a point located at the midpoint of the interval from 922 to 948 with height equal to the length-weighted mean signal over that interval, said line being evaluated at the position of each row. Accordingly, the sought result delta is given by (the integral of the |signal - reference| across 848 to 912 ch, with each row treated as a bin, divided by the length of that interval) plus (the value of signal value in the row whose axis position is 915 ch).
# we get 23.41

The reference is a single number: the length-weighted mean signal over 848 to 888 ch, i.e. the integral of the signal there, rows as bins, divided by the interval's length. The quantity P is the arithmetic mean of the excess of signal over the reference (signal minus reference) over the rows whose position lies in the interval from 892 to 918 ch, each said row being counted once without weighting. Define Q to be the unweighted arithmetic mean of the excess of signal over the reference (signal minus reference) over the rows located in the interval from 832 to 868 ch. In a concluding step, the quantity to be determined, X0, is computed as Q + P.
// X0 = 1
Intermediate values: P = -1.5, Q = 2.5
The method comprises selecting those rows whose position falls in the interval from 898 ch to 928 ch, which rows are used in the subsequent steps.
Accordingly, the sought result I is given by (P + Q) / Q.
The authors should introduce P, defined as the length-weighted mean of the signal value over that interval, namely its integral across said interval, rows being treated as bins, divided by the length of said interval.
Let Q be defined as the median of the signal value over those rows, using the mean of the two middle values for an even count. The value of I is 1.993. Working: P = 18.2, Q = 18.3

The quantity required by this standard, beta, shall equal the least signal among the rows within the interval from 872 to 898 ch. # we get 12.11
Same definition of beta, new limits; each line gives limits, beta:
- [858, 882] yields 13.75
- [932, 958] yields 14.56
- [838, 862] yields 20.71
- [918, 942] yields 14.56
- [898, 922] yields 13.68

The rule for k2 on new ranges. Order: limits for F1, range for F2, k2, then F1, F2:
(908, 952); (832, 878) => 0.94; 3.69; 3.5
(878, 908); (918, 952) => 0.67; 5.47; 3.7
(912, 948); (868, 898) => 1.22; 3.17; 3.9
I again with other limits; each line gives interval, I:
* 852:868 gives 2.002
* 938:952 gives 2.080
